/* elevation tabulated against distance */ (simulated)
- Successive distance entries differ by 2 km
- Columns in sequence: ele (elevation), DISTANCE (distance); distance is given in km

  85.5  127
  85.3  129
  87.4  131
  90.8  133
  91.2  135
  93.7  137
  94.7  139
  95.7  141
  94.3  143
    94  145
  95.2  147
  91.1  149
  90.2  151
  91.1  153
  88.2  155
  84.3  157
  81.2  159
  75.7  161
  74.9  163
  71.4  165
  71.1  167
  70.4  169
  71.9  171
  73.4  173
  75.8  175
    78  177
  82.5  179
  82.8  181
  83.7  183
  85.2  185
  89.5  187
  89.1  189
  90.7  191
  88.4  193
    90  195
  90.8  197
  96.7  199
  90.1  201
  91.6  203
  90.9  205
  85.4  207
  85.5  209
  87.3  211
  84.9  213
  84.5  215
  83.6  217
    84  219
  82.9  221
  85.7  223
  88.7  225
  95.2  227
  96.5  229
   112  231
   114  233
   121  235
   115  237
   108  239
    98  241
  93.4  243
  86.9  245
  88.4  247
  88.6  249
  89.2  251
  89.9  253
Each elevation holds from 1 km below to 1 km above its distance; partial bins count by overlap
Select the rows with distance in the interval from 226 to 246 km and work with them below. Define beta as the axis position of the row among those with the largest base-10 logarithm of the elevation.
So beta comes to 235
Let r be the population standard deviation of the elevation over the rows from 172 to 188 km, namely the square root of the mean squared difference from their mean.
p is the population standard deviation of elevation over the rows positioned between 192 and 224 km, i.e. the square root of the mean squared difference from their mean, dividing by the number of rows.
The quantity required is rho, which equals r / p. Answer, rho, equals 1.4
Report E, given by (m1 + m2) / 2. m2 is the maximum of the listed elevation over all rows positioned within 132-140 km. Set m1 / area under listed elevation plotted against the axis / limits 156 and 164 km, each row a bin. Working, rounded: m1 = 632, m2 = 94.7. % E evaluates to 363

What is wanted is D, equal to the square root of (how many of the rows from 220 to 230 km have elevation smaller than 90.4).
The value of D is 1.7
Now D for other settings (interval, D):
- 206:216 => 2.2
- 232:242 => 0.0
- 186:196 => 2.0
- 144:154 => 1.0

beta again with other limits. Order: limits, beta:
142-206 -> 199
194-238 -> 235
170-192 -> 191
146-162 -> 147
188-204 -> 199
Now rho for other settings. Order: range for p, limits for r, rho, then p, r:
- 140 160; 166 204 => 1.7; 4.5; 7.9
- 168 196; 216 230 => 0.8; 6.9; 5.2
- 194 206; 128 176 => 3.9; 2.3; 9.0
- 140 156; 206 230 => 1.7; 2.5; 4.2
